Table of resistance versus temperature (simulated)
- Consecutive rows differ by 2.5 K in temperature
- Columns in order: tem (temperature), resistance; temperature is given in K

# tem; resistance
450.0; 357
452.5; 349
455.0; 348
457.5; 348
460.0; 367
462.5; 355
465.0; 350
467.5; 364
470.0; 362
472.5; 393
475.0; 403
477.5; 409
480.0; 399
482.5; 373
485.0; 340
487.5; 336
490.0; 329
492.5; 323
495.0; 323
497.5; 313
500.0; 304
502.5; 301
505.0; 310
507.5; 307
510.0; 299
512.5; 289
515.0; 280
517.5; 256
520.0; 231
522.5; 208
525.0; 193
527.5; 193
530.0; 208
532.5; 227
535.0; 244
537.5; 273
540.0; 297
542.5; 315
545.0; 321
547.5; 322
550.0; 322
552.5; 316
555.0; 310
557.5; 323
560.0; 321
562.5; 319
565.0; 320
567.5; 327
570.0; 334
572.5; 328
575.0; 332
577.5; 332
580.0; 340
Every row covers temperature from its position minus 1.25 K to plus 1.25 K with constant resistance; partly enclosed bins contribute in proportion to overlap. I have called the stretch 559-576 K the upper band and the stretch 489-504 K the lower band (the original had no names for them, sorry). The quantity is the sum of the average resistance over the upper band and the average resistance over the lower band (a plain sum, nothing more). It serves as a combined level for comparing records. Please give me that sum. 641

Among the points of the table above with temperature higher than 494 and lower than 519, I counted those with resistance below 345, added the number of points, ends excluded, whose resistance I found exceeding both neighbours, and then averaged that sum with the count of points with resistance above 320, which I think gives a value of 6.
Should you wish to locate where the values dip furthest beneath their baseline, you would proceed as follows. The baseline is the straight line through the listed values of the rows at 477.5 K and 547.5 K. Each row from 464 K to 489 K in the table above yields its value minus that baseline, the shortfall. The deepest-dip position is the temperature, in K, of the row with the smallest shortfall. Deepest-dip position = 465.0 K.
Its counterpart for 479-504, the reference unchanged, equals 500.0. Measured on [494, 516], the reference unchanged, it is 515.0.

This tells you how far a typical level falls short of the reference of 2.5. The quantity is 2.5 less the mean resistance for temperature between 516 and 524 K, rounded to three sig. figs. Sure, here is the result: -229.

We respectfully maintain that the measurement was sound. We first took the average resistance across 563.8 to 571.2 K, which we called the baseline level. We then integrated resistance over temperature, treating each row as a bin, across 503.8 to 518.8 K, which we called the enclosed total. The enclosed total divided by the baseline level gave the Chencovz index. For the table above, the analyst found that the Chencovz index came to 13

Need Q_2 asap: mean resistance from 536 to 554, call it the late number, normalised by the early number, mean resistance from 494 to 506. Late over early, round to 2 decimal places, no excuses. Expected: 1.00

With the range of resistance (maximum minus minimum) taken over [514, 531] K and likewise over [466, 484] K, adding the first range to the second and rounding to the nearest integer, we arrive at 134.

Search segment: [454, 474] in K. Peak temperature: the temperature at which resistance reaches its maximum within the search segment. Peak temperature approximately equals 472.5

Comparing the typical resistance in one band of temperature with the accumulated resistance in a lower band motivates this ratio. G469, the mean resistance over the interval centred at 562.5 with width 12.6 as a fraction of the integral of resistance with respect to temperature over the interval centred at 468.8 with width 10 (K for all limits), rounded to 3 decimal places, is 0.088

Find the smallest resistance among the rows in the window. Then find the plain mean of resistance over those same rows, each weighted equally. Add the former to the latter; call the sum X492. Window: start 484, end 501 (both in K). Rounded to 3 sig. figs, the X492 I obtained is 628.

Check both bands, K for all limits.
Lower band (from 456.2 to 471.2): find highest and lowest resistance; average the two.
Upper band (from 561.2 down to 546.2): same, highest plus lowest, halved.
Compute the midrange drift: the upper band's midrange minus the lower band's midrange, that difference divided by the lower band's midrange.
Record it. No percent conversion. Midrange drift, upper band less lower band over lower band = -0.11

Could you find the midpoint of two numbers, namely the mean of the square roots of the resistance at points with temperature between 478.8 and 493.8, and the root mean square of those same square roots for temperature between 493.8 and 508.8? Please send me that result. 18.1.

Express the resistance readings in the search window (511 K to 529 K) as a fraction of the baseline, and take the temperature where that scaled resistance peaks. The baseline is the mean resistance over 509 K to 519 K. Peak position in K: 512.5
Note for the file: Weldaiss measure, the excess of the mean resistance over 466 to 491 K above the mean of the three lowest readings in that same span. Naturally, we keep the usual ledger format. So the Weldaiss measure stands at 36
